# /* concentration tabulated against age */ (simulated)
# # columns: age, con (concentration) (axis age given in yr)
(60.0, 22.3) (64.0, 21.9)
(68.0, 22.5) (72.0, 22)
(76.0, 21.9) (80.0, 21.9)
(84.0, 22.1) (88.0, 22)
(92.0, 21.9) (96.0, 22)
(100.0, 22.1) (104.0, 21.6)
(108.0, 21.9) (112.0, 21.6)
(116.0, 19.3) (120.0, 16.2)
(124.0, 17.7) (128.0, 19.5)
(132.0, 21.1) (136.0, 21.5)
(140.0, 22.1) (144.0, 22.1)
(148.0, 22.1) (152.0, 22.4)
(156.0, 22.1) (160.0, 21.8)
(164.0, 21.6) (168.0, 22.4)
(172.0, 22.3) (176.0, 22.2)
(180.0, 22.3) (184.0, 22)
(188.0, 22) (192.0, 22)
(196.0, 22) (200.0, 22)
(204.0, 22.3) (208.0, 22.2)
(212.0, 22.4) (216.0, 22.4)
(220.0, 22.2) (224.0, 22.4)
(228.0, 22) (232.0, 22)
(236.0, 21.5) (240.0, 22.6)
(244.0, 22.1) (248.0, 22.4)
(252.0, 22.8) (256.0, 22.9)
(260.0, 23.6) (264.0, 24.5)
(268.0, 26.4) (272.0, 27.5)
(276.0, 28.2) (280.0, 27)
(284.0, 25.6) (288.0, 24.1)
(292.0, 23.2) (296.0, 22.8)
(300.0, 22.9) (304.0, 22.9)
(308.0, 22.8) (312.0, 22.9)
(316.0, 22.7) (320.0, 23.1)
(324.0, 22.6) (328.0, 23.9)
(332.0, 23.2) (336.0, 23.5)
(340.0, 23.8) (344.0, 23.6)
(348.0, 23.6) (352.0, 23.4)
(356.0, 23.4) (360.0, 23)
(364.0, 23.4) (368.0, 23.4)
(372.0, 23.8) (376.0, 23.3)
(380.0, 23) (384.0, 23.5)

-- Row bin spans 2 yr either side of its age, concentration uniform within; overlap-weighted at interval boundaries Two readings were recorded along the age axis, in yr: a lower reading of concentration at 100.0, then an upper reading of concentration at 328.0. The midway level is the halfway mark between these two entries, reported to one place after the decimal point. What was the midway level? 23.0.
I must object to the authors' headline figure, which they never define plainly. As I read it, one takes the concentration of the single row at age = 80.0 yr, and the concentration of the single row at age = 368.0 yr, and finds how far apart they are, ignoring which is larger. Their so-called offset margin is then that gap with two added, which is 3.5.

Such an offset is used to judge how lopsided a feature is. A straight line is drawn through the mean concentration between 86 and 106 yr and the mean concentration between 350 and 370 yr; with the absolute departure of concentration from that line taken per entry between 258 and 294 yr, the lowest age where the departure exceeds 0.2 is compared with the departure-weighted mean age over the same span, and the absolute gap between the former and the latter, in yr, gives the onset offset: 15.0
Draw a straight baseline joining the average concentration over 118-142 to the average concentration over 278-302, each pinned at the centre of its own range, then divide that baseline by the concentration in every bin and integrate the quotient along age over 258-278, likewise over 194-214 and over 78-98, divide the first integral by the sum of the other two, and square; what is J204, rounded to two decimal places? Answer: 0.25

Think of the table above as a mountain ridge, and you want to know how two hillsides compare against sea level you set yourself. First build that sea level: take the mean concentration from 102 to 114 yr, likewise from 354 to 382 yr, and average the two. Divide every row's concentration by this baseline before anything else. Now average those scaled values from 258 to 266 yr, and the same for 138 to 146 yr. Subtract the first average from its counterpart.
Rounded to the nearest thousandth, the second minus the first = -0.087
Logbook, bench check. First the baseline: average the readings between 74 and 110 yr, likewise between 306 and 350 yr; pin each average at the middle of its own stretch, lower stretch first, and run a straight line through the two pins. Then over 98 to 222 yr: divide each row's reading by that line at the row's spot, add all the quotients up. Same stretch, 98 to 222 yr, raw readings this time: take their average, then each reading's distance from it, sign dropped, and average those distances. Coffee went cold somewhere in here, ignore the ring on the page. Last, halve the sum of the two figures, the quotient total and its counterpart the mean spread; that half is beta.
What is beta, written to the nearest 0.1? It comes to 15.4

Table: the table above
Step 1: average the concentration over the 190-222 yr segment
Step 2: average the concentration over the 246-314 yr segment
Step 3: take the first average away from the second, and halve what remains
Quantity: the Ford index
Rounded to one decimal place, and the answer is 1.0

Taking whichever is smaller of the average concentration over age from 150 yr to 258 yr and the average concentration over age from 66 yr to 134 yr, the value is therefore 21.0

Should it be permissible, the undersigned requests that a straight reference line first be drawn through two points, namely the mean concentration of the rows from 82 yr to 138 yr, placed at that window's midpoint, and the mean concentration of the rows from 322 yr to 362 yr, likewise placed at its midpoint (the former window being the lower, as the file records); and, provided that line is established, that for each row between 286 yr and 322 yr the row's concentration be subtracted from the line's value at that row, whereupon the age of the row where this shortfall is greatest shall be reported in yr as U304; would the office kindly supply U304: 316.0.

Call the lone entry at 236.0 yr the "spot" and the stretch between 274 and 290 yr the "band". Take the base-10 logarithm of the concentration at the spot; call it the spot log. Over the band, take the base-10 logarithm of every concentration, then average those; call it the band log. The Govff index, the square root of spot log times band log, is 1.375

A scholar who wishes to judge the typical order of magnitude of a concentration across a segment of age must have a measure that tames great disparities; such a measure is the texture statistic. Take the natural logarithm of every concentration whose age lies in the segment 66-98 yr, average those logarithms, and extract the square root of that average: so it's 1.76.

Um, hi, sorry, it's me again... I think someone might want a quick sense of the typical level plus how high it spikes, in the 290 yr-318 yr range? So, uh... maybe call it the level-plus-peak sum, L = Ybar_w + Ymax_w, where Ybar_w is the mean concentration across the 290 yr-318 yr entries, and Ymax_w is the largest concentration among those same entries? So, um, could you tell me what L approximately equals 46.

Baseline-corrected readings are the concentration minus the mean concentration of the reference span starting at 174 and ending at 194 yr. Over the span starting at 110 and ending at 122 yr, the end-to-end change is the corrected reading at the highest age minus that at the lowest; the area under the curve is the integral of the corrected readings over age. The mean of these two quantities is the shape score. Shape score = -21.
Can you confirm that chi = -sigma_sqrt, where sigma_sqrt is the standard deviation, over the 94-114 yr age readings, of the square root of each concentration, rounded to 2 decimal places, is -0.02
